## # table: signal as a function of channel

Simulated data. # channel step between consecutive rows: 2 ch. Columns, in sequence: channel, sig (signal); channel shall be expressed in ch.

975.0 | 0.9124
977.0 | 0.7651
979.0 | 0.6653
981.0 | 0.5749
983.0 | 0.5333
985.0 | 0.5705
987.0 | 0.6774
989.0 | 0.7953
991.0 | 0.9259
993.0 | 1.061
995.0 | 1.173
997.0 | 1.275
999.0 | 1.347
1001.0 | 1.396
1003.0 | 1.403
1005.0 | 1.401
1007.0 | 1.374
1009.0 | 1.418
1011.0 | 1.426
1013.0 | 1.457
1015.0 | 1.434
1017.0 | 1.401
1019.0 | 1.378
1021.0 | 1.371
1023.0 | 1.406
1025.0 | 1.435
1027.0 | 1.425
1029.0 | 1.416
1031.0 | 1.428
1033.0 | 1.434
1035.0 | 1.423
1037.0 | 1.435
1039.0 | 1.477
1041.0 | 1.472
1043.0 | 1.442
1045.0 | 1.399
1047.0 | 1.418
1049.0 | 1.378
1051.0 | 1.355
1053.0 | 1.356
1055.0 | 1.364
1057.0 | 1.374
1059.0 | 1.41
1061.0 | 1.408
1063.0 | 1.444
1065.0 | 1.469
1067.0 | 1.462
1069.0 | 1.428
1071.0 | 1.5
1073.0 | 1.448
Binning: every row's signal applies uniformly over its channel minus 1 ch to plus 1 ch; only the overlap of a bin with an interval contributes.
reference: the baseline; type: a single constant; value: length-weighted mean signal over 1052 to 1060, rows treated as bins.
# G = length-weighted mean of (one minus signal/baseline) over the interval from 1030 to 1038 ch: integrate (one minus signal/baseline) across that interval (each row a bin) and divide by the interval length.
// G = -0.04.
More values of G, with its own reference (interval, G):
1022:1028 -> -0.03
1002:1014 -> -0.03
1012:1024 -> -0.02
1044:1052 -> -0.01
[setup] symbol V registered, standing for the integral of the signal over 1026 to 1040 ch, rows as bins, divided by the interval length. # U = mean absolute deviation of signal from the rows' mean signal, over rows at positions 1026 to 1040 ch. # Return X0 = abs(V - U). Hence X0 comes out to 1.42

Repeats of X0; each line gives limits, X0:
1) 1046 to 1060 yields 1.36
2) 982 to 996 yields 0.62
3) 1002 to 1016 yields 1.40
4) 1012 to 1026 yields 1.39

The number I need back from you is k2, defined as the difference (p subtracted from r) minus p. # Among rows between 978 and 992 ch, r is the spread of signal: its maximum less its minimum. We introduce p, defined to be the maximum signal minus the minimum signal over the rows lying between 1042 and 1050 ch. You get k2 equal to 0.26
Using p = 0.06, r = 0.4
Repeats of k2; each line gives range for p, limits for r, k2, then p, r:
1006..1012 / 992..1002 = 0.23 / 0.05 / 0.3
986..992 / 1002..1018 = -0.41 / 0.25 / 0.1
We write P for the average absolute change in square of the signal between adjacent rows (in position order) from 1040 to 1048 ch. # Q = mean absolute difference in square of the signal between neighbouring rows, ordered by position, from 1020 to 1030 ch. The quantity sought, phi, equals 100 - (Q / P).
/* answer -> 99.3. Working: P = 0.088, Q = 0.058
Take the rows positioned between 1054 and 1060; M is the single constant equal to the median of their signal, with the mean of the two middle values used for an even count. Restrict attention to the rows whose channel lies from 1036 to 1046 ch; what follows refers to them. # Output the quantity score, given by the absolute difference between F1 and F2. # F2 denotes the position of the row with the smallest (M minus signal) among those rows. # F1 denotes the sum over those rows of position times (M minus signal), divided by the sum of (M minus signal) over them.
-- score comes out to 1.4 ch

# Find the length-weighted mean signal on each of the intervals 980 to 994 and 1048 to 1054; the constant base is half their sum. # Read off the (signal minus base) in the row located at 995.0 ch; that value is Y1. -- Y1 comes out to 0.12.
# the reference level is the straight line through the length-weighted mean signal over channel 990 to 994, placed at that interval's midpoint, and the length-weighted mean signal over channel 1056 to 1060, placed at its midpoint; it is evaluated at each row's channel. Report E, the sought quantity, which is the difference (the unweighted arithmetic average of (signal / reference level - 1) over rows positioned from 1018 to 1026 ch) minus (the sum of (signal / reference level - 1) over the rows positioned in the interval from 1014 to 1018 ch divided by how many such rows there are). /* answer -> -0.1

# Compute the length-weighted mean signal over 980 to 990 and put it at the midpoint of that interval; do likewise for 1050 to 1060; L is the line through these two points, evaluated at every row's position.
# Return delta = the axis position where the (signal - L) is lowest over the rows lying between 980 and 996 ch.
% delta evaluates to 983.0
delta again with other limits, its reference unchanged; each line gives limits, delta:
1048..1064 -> 1061.0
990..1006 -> 991.0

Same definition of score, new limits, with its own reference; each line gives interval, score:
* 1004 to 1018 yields 0.9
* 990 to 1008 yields 10.7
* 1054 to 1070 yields 0.0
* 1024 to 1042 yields 4.8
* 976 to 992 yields 7.4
